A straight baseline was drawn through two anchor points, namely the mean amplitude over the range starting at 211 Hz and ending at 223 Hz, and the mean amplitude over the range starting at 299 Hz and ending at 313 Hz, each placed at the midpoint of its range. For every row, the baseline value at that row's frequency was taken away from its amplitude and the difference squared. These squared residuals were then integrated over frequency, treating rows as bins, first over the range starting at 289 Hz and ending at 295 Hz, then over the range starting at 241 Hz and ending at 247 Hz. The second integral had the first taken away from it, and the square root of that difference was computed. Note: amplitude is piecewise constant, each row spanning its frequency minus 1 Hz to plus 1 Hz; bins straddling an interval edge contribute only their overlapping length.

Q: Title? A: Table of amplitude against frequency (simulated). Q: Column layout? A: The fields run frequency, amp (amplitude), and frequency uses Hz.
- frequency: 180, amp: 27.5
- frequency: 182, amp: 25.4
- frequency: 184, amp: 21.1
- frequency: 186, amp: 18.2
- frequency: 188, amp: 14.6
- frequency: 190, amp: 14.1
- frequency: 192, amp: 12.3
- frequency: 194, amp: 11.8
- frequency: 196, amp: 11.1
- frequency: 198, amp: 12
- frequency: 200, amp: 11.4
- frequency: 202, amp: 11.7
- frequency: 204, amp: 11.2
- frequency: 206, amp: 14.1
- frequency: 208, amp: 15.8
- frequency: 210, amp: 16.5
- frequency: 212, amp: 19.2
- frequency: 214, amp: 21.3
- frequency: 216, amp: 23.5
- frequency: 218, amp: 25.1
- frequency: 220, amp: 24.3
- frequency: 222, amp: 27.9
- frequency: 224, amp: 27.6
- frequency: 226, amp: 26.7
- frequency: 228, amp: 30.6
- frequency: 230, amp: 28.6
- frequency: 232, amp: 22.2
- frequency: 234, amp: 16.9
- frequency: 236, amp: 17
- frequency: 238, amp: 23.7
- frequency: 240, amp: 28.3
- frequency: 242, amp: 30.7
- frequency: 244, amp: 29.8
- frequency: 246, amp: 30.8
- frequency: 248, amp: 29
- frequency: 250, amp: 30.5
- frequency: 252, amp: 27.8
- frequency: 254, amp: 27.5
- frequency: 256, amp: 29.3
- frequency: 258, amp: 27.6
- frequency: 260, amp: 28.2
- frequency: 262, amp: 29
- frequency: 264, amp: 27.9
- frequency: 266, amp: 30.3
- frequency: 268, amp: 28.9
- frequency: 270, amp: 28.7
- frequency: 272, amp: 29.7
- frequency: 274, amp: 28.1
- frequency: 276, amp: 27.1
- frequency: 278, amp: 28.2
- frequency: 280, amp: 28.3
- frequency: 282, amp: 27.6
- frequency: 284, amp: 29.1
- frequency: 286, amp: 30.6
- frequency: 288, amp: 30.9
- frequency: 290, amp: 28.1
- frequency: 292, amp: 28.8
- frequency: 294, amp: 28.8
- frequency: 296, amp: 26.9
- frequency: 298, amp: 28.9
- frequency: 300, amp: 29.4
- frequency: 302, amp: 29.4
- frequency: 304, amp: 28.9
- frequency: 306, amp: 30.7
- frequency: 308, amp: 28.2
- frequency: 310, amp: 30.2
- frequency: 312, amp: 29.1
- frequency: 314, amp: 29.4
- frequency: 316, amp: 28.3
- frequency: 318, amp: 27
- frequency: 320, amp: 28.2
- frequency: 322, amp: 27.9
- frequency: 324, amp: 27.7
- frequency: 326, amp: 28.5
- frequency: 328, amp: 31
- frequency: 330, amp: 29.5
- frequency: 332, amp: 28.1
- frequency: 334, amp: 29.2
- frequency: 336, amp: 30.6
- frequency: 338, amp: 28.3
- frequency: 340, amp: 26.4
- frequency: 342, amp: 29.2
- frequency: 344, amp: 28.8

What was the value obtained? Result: 13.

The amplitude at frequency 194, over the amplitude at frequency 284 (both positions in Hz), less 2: -1.59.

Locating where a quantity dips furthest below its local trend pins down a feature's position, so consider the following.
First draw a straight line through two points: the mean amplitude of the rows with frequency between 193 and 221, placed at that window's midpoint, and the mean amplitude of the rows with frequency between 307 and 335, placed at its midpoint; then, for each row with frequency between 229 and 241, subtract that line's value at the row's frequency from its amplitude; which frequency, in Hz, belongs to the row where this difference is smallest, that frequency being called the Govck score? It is 236 Hz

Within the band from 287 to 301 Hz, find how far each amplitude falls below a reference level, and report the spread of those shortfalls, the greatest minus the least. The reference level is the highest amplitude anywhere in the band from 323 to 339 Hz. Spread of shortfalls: 4.0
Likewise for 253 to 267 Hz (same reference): 2.8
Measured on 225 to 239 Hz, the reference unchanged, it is 13.7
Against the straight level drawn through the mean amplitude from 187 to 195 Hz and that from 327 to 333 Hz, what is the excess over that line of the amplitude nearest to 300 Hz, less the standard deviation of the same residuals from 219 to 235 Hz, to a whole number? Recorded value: -1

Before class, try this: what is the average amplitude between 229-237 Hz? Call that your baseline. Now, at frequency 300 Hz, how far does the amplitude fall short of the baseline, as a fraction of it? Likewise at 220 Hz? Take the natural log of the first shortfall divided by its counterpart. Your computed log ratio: 0.97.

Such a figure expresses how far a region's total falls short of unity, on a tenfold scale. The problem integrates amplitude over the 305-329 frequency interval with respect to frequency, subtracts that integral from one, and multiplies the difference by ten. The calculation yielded -6914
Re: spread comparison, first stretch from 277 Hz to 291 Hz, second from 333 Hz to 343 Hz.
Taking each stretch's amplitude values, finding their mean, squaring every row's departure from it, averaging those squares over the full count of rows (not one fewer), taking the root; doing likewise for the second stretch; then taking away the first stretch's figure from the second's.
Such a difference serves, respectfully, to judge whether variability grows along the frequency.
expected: 0.18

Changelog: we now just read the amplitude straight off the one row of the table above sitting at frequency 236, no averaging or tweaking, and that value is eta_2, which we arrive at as 17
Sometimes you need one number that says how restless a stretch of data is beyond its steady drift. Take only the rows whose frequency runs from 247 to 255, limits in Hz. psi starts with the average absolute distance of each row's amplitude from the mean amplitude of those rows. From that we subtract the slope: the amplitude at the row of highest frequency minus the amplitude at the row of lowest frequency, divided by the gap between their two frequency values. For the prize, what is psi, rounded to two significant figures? 1.3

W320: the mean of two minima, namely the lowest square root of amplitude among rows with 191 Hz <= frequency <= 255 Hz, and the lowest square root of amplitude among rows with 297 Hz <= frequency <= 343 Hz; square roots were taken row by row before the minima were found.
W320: 4.23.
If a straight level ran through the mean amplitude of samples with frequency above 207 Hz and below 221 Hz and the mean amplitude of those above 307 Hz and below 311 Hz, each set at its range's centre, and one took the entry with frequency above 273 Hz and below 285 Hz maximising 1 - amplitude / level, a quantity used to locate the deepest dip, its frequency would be 282 Hz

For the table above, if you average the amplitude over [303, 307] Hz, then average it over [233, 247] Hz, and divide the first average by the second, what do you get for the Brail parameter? 1.2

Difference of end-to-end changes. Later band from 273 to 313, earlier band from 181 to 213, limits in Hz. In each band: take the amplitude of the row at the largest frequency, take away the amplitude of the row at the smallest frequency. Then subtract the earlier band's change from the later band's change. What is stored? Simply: 7.2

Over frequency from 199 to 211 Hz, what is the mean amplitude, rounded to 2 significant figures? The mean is 13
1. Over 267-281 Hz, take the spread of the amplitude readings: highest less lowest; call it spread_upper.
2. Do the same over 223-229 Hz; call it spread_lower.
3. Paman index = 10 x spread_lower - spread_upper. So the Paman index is 36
